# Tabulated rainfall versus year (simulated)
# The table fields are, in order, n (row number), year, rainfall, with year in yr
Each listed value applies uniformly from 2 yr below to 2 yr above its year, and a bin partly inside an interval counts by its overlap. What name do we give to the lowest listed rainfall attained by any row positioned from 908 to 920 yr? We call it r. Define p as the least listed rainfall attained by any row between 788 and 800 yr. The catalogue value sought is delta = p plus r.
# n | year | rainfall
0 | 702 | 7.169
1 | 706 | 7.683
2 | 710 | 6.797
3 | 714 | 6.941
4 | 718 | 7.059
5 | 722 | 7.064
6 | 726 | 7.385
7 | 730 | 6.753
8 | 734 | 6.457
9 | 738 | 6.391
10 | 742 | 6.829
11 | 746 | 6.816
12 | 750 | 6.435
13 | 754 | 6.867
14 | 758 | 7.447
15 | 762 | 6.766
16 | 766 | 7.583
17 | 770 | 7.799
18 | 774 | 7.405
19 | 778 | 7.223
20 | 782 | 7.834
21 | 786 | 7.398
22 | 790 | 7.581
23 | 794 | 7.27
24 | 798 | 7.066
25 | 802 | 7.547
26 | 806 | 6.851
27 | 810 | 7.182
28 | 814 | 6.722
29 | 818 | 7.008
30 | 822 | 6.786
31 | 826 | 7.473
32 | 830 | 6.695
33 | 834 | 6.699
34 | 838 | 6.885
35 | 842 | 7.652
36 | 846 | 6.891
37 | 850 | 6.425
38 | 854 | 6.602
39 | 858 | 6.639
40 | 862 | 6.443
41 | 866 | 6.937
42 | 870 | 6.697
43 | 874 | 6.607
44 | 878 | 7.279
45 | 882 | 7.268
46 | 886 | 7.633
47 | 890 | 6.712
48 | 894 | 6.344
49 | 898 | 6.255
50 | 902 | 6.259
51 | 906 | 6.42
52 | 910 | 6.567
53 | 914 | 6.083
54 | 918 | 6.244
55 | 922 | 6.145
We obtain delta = 13.1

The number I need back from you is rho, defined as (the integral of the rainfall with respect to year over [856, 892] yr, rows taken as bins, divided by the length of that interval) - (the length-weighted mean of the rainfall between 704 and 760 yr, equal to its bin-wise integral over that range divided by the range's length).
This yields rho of 0.0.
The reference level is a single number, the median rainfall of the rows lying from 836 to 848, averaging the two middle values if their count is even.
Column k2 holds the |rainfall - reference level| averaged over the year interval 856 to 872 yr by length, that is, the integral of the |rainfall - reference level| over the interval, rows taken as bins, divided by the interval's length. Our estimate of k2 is 0.235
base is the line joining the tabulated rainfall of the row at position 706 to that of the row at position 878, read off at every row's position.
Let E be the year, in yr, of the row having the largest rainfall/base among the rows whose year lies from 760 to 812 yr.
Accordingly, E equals 782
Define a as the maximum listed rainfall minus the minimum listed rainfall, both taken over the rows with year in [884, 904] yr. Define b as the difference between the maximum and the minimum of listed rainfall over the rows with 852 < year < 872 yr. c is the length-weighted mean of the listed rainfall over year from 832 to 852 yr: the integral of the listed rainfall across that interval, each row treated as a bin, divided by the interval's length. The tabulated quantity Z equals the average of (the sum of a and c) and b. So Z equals 4.39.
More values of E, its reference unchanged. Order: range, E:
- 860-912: 886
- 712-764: 758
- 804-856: 842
